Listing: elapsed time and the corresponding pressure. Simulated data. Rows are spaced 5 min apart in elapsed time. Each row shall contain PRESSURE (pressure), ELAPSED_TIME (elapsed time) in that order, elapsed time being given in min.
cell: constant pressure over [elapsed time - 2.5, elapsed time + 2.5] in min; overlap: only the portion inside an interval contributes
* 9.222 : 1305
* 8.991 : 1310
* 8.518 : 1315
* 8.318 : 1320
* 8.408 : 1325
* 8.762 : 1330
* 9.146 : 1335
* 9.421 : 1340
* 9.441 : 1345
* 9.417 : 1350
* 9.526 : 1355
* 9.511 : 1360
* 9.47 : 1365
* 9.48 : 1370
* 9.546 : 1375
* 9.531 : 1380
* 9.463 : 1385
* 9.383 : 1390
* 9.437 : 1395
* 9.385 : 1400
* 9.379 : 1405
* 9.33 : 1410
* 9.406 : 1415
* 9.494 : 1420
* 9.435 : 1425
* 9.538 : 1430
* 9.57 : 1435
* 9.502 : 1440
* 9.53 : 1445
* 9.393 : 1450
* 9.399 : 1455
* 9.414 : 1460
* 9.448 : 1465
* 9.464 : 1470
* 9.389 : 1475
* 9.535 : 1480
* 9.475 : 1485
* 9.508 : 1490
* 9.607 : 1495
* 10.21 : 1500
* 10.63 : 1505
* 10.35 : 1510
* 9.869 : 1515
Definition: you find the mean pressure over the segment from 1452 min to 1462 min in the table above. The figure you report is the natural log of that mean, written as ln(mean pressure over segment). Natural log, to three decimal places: 2.241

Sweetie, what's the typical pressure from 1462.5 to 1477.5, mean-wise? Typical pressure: 9.43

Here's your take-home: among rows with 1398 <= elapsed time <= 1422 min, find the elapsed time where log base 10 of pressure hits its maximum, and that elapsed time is 1420 min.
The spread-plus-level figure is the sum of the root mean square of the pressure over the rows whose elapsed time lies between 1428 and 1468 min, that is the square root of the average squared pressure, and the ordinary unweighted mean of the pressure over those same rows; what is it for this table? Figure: 18.9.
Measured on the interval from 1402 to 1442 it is 18.9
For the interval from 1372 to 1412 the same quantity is 18.9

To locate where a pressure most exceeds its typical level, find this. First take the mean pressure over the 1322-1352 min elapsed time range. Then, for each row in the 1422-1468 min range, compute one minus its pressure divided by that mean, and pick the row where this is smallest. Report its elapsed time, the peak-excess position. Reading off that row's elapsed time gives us 1435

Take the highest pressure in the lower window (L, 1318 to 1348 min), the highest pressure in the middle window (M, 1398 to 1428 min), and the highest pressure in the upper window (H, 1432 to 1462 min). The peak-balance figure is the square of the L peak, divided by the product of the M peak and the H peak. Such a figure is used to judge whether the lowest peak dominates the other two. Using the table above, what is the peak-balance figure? 0.98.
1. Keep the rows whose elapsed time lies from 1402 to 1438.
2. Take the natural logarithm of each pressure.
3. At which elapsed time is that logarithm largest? 1435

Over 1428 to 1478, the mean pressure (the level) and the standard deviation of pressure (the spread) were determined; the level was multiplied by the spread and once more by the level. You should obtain 6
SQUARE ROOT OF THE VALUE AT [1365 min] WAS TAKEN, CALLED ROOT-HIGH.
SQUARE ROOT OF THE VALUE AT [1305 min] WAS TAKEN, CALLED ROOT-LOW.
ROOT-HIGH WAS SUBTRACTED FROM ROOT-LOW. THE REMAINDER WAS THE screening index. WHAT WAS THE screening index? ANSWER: -0.04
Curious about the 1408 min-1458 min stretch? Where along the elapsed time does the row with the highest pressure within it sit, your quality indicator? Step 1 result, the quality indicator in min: 1435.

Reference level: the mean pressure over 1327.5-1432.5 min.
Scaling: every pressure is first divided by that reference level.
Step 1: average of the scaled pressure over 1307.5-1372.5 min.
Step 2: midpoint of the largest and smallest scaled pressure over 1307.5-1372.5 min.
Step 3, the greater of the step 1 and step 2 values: 0.97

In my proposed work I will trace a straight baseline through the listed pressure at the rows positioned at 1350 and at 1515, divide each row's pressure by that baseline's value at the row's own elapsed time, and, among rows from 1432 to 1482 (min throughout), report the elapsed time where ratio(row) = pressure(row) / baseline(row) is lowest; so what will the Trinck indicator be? 1475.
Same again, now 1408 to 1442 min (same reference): 1410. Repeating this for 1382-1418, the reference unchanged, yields 1410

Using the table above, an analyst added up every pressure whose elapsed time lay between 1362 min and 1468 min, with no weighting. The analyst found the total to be 199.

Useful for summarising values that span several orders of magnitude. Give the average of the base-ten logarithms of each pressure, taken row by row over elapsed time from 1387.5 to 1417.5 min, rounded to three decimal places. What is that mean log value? 0.973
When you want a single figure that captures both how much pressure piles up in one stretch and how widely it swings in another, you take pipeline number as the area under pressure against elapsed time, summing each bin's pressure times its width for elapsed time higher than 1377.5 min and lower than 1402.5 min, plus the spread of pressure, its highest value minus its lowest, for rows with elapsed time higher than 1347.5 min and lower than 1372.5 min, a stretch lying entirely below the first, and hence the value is 236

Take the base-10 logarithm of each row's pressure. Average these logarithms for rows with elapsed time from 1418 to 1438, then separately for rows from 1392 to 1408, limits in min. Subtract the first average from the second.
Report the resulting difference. -0.005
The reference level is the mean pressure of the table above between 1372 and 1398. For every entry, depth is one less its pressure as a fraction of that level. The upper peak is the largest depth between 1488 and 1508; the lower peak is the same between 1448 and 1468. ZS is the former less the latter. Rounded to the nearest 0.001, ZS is -0.012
